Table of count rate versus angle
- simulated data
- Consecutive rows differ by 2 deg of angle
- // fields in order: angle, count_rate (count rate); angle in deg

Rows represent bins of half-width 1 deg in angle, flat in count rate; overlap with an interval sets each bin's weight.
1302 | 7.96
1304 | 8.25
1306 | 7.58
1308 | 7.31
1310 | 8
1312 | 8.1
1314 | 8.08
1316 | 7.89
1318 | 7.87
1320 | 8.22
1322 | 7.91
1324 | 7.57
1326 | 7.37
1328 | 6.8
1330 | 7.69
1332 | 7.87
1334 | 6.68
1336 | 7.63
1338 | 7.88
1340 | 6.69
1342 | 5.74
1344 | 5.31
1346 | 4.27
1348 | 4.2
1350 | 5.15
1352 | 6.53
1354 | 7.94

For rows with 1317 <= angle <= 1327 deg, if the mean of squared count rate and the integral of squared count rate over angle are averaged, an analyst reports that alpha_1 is 334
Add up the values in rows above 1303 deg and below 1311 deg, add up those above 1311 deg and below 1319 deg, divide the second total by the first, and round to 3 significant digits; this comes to 1.03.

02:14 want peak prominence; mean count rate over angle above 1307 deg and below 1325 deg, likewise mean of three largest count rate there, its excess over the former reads 0.25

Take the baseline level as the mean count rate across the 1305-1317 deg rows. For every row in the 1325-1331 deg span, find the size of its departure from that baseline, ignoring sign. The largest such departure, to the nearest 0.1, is 1.0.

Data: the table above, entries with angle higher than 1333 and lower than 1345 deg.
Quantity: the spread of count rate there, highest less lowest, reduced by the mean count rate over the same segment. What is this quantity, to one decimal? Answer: -4.1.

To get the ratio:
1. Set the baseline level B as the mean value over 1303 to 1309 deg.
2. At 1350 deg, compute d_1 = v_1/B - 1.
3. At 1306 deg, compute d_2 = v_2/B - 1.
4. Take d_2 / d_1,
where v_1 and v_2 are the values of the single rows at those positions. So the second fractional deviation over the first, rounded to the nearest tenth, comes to 0.1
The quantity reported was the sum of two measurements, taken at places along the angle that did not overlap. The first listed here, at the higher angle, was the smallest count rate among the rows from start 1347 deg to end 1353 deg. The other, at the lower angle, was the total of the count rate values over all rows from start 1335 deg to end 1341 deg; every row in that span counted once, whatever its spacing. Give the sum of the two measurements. 26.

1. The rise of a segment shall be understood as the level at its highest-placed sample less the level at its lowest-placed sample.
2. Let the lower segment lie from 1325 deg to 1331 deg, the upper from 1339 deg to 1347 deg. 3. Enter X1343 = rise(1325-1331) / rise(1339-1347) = -0.1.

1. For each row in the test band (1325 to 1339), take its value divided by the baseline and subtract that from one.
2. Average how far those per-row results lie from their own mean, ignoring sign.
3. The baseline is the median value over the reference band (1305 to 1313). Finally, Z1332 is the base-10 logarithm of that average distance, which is -1.29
